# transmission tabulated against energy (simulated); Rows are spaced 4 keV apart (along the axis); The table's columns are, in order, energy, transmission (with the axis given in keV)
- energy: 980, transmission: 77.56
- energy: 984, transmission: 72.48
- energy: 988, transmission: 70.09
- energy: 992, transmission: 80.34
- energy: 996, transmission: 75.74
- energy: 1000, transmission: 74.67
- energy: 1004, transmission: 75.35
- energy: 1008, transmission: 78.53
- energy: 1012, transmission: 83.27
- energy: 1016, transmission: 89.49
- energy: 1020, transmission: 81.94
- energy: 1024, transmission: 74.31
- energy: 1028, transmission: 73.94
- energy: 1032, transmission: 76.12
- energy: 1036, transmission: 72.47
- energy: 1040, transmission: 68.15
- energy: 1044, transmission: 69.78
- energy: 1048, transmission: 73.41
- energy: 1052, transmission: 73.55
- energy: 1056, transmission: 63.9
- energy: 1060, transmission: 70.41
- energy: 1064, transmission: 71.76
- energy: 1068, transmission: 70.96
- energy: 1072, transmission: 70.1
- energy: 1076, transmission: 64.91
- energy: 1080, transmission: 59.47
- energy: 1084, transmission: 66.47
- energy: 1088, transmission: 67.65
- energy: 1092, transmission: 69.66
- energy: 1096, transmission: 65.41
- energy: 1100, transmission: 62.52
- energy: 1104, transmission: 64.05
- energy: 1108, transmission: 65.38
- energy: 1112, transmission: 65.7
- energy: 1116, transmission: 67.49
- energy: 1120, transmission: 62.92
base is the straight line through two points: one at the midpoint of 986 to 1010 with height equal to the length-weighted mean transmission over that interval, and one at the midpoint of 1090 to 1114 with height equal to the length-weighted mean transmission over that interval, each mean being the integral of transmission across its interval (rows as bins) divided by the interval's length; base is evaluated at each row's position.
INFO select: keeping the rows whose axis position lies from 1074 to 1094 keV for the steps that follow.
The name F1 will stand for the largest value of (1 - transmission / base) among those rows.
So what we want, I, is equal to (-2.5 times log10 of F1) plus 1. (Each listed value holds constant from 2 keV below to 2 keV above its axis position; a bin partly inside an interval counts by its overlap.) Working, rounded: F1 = 0.12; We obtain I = 3.3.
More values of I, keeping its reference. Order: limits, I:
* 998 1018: 5.8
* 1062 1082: 3.3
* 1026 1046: 4.3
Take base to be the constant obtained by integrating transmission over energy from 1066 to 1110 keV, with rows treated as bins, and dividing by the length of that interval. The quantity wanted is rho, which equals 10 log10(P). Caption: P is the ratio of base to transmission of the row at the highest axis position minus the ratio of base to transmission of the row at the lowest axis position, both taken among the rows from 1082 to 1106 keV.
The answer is -14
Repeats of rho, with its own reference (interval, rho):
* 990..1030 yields -11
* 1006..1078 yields -8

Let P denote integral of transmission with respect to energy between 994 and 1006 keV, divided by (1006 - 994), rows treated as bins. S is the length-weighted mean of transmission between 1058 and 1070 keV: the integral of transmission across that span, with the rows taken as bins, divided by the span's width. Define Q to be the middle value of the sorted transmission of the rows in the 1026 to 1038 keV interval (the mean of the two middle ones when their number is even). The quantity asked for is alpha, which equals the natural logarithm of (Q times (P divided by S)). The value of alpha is 4.36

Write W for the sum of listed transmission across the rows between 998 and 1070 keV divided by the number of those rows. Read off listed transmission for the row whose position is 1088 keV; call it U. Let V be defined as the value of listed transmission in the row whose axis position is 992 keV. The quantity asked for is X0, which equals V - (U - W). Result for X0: 87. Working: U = 67.65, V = 80.34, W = 74.6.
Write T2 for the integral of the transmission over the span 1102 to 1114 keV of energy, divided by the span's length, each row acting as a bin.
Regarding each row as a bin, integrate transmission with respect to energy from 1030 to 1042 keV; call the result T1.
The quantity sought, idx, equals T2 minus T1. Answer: -802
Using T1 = 867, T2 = 65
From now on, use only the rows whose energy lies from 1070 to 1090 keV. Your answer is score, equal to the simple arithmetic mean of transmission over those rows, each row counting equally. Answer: 66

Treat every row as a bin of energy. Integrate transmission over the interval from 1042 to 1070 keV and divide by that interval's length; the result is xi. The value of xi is 71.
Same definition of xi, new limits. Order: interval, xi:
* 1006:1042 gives 78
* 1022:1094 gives 70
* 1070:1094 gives 66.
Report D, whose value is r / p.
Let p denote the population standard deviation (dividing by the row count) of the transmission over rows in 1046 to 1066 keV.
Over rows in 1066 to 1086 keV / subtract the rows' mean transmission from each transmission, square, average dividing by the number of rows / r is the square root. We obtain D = 1.2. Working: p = 3.55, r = 4.1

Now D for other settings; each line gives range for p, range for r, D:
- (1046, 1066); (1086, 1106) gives 0.7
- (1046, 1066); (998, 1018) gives 1.6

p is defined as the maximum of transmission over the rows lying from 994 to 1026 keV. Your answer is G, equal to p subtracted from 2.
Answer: -87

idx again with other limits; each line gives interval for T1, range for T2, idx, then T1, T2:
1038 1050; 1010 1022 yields -760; 845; 85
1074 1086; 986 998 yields -688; 763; 75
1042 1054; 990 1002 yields -790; 867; 77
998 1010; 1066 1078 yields -846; 914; 69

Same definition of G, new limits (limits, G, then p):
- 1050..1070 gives -72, 73.55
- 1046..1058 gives -72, 73.55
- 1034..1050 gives -71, 73.41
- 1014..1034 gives -87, 89.49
